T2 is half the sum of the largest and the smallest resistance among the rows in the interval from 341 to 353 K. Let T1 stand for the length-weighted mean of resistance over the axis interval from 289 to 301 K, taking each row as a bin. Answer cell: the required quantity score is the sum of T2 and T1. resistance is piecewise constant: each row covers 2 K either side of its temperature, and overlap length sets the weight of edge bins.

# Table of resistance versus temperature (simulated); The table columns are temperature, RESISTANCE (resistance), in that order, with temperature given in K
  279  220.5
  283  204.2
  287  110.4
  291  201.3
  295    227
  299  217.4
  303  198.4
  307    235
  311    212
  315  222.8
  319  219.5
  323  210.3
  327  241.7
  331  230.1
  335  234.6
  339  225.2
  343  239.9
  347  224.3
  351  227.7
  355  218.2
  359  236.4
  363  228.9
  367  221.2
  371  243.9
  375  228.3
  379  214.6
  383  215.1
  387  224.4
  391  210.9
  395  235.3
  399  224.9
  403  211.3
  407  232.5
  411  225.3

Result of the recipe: 447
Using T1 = 215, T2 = 232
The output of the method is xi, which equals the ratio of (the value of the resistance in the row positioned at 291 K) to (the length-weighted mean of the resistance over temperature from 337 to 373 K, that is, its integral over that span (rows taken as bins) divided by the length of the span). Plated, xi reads 0.88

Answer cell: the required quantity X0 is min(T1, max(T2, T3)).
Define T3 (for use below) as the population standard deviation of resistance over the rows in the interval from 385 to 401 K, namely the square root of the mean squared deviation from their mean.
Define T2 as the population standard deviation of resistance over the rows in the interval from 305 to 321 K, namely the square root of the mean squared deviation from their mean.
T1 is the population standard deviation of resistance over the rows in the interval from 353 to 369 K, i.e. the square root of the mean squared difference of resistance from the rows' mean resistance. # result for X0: 7.1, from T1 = 7.1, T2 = 8.3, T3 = 8.7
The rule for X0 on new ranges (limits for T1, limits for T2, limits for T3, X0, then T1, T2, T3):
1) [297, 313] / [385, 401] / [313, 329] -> 11.4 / 13.1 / 8.7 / 11.4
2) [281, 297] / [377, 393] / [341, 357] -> 7.9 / 44.6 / 5.0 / 7.9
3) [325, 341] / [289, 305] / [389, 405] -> 6.1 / 6.1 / 11.7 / 10.2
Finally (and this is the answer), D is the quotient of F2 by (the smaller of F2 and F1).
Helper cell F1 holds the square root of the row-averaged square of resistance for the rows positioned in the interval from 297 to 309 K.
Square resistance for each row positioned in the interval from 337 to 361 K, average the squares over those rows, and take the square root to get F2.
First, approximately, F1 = 217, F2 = 229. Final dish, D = 1.05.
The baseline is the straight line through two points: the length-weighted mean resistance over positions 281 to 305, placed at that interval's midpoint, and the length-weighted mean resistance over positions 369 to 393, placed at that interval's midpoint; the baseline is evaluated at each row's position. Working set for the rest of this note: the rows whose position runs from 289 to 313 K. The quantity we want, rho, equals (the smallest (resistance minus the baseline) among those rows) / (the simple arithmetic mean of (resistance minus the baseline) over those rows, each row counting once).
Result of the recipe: 0.10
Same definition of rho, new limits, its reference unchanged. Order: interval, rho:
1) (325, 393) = -1.28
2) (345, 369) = 0.27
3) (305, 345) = 0.30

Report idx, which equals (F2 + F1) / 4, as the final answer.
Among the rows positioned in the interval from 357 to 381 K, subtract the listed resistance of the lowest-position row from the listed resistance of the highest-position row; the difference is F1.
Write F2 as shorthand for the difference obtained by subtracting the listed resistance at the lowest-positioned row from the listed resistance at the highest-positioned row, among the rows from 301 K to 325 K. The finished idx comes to -2.5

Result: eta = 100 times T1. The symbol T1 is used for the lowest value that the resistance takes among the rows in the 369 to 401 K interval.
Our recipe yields 21090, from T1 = 210.9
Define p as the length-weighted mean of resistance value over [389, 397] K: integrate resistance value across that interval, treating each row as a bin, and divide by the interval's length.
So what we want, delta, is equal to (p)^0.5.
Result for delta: 14.9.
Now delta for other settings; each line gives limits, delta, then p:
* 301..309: 14.7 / 217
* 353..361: 15.1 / 227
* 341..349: 15.2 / 232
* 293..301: 14.9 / 222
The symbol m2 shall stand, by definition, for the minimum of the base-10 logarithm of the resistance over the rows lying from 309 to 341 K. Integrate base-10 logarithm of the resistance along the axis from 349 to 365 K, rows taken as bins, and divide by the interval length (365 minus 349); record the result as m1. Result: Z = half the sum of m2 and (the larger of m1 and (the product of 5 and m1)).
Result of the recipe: 7.05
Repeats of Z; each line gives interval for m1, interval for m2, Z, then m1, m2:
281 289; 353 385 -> 6.61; 2.177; 2.33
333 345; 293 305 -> 7.07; 2.368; 2.30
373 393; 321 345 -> 7.01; 2.340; 2.32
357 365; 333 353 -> 7.09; 2.367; 2.35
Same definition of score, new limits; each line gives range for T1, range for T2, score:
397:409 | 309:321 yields 440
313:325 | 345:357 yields 440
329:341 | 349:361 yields 457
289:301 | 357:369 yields 444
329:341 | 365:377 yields 463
